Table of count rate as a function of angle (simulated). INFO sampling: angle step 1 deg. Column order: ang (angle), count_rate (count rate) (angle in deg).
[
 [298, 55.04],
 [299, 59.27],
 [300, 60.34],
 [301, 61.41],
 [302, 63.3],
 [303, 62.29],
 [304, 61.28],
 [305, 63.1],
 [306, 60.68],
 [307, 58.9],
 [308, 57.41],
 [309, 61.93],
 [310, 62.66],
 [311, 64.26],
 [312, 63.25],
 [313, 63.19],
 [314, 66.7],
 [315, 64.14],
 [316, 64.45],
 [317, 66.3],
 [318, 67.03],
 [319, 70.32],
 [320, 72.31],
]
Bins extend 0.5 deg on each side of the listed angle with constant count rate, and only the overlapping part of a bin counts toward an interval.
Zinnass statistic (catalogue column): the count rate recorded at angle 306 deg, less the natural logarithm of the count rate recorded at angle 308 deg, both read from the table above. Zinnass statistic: 56.6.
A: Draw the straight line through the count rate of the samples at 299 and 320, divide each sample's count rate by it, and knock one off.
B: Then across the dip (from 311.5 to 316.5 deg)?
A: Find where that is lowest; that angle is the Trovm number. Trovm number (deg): 316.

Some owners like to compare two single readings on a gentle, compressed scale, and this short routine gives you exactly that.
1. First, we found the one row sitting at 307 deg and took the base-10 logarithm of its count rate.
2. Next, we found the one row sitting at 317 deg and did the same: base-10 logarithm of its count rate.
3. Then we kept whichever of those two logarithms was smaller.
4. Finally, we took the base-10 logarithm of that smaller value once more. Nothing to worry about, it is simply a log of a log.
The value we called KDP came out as 0.248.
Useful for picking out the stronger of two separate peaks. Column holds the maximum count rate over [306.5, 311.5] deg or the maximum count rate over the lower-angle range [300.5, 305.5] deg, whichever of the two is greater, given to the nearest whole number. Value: 64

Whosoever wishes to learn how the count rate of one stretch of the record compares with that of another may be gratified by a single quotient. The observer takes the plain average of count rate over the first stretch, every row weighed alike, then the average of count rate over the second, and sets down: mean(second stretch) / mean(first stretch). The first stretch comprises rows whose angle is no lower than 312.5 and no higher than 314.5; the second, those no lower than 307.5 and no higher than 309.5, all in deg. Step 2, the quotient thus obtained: 0.92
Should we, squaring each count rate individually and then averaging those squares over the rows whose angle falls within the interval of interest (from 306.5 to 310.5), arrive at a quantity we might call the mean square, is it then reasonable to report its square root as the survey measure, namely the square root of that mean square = 60.3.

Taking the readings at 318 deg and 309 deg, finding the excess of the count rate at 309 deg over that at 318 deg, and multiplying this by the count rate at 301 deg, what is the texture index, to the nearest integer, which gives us -313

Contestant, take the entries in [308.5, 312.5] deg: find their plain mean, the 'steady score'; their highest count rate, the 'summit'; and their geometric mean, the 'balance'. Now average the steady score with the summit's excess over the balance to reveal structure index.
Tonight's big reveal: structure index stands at 32.1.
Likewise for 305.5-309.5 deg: 31.0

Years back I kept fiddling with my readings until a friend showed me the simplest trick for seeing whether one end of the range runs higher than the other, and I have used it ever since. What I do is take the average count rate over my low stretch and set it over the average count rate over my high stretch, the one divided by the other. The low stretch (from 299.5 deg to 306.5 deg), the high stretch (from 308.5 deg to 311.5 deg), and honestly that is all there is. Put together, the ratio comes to 0.98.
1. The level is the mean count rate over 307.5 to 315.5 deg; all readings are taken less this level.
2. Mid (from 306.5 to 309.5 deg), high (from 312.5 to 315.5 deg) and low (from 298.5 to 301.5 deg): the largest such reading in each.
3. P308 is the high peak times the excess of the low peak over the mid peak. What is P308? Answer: -2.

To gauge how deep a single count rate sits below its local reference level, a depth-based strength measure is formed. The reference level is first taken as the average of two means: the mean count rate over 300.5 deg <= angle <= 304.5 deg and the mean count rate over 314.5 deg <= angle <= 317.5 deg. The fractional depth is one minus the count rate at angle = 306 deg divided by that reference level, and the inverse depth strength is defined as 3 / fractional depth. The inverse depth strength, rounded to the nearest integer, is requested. 67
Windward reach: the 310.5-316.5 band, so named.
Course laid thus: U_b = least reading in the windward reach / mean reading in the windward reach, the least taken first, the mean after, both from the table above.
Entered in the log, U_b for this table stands 0.982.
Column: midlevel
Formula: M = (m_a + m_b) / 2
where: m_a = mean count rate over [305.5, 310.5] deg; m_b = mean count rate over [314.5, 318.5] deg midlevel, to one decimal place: 62.9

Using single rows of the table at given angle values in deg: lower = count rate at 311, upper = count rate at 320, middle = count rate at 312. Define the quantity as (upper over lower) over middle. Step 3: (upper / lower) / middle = 0.0178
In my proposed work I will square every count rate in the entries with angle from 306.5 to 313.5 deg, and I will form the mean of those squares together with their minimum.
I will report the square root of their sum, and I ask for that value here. 84.3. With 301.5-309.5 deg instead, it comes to 83.9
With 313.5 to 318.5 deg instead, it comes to 91.8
